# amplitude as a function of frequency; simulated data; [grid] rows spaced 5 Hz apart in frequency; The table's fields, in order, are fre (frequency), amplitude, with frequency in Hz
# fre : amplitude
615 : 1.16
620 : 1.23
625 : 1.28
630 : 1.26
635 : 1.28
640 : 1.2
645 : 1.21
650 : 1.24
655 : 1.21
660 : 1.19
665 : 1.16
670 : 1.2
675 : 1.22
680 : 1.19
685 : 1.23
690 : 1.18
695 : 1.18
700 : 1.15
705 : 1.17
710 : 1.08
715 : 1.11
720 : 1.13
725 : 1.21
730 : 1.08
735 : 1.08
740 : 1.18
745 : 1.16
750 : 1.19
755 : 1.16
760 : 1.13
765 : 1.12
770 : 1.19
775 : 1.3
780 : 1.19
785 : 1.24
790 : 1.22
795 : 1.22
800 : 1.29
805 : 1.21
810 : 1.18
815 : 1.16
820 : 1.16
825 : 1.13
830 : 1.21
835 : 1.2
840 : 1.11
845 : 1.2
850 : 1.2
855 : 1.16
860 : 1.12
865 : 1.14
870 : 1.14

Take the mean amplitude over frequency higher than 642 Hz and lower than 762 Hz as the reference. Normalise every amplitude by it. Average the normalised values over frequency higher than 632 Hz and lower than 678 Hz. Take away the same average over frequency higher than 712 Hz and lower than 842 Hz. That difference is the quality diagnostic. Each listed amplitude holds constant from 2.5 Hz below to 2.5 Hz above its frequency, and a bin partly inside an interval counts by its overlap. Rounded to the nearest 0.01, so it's 0.03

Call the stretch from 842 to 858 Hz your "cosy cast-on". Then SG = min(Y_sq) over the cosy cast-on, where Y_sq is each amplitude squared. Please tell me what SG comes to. 1.35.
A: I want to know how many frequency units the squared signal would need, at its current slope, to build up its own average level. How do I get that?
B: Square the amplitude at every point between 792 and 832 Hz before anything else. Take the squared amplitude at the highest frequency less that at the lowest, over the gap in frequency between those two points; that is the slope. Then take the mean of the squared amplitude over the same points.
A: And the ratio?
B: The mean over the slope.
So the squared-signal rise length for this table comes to -2060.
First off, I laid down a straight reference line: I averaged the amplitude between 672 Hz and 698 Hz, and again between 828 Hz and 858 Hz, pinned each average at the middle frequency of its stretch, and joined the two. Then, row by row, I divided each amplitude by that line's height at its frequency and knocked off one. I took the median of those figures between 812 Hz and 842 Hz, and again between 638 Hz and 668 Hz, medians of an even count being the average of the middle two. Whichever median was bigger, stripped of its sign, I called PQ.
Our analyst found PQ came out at 0.000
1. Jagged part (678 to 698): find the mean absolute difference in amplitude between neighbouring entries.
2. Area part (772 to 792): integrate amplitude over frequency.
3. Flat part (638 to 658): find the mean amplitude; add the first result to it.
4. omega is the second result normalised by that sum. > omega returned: 19.9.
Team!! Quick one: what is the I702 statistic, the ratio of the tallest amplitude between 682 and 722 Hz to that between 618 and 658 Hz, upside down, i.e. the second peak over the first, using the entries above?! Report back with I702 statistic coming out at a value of 1.041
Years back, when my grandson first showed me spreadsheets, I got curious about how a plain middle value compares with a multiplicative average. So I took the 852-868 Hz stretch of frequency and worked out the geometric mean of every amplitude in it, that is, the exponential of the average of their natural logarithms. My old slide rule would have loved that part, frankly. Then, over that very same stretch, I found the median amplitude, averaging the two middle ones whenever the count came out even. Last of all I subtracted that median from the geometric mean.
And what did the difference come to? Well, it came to 0.000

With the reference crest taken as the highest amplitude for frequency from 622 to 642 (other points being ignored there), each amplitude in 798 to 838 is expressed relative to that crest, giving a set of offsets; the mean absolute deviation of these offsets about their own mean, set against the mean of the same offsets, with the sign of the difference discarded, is 0.12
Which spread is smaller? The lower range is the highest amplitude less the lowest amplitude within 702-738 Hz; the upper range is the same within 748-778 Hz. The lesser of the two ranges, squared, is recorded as 0.0169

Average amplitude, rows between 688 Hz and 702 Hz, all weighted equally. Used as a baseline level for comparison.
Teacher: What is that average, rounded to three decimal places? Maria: 1.170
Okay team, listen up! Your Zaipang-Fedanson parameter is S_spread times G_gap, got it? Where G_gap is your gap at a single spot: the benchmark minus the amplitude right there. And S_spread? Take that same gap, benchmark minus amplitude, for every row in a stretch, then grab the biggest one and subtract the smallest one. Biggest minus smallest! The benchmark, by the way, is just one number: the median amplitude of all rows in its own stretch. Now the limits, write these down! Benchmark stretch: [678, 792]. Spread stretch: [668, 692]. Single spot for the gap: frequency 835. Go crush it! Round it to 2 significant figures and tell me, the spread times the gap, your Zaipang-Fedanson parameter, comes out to -0.0010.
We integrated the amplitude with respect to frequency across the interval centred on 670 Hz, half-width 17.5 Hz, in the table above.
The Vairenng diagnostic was 42.0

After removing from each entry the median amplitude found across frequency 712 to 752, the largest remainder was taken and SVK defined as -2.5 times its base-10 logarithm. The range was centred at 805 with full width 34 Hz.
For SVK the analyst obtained 2.1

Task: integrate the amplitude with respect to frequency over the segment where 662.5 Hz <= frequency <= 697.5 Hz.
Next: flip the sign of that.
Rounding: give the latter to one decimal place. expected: -41.8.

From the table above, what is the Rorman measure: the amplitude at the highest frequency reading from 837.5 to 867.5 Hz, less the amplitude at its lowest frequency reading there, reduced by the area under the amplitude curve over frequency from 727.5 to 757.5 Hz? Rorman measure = -34.2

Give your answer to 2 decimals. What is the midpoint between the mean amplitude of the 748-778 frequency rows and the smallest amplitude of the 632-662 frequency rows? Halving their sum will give 1.19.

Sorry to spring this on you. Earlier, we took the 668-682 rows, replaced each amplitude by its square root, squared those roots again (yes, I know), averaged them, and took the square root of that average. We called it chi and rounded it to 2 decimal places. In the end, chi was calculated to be 1.10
